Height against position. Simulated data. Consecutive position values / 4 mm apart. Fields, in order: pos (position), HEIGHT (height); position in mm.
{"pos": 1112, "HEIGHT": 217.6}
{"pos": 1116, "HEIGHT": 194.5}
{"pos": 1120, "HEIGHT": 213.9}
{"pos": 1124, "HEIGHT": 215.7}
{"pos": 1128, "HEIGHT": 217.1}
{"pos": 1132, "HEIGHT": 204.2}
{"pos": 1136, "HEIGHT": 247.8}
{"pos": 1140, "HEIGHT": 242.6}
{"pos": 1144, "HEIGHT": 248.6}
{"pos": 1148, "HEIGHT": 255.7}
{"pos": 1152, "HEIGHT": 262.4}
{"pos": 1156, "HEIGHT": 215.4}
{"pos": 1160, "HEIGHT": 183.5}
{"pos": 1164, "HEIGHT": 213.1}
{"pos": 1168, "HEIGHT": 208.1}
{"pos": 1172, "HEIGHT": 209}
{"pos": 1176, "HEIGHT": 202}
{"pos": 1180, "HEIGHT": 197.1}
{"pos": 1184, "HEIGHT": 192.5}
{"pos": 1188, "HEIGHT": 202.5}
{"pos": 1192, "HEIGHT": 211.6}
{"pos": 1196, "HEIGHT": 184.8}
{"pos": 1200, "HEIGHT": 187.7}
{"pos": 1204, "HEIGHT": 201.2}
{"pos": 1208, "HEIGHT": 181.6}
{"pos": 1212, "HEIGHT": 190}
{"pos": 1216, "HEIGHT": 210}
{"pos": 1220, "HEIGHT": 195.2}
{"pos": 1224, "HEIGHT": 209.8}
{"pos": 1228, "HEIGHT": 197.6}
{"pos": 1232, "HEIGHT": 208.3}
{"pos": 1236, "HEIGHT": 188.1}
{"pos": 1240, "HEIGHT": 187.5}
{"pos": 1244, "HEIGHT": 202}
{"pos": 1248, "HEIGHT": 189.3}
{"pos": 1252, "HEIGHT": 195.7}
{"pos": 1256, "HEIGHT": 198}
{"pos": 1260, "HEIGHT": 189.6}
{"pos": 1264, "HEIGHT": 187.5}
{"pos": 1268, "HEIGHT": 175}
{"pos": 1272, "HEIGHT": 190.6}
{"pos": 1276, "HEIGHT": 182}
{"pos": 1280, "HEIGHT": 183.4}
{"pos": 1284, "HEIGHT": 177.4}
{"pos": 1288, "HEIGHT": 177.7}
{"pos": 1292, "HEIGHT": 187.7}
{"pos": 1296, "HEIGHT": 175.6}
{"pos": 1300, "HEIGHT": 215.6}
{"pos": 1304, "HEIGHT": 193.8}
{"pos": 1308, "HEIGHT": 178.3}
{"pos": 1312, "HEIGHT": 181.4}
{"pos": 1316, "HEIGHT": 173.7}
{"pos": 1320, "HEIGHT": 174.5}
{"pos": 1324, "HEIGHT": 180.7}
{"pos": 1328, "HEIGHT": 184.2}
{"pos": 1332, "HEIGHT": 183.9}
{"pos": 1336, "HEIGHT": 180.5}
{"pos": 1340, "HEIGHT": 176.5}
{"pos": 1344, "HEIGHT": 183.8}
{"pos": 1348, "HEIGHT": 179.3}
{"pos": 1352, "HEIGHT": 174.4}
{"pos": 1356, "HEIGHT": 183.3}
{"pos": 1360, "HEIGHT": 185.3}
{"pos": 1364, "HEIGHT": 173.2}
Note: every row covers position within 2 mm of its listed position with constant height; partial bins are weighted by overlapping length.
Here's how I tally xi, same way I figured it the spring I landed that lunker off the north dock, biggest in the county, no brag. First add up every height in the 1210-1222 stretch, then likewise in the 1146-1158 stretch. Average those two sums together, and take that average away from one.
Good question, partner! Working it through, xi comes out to -663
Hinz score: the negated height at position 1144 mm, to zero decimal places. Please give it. -249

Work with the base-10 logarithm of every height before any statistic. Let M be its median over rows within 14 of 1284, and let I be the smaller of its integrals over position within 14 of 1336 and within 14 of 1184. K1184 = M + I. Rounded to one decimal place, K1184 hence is 65.5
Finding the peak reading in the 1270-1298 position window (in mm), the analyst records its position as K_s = 1272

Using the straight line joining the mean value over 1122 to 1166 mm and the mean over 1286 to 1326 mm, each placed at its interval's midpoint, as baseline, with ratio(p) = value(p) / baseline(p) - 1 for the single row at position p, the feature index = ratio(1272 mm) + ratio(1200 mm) -0.130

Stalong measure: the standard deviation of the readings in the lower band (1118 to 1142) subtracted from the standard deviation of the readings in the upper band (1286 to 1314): -3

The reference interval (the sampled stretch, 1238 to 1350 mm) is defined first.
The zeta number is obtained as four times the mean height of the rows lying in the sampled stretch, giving 741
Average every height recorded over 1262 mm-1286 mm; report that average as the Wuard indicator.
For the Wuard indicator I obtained 183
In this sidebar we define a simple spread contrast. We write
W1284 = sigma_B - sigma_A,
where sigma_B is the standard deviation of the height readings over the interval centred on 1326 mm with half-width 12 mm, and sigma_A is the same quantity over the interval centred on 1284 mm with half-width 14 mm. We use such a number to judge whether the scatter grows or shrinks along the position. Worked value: -1.1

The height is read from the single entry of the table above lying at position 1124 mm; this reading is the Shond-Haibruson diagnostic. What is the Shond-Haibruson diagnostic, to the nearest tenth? 215.7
